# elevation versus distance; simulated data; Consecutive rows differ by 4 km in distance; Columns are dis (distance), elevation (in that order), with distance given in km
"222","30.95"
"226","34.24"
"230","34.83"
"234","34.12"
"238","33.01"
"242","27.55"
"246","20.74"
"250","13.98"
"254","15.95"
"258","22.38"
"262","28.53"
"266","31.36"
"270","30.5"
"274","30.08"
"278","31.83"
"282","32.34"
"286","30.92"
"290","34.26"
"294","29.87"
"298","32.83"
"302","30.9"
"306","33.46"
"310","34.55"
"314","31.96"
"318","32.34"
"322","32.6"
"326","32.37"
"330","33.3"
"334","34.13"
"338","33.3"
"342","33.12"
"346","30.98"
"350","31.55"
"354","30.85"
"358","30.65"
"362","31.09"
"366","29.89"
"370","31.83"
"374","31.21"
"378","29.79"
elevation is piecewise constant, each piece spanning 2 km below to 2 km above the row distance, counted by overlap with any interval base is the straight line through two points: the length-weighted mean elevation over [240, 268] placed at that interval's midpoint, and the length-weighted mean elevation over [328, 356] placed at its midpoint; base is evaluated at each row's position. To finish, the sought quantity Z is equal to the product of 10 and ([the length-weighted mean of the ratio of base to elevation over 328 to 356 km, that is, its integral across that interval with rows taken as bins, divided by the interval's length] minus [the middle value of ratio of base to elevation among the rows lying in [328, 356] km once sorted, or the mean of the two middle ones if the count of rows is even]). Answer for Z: 0.2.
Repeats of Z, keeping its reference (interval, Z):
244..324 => 0.9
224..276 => 0.8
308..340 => 0.0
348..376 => 0.0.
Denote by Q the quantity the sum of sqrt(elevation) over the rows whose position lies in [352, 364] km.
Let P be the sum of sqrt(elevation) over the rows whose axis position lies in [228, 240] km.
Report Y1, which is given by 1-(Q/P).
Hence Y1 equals 0.047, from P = 17.5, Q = 16.67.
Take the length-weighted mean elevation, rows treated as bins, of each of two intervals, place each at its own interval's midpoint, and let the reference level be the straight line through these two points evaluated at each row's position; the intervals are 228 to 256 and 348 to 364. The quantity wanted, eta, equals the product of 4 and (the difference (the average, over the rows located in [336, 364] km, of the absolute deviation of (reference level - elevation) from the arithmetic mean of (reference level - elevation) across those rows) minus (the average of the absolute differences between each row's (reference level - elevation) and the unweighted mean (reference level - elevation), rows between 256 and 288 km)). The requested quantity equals -3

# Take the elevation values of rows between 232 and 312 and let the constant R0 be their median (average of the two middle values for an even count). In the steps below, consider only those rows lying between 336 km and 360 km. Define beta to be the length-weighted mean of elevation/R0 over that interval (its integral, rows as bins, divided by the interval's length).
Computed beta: 1.03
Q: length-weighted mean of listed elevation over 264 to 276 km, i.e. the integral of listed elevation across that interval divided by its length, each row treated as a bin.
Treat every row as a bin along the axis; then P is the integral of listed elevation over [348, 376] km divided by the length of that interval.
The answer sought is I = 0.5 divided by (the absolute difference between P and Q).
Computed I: 1.38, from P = 31.0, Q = 30.6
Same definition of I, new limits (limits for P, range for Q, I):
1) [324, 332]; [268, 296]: 0.35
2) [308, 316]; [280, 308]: 0.43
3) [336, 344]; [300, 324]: 0.87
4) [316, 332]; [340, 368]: 0.34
